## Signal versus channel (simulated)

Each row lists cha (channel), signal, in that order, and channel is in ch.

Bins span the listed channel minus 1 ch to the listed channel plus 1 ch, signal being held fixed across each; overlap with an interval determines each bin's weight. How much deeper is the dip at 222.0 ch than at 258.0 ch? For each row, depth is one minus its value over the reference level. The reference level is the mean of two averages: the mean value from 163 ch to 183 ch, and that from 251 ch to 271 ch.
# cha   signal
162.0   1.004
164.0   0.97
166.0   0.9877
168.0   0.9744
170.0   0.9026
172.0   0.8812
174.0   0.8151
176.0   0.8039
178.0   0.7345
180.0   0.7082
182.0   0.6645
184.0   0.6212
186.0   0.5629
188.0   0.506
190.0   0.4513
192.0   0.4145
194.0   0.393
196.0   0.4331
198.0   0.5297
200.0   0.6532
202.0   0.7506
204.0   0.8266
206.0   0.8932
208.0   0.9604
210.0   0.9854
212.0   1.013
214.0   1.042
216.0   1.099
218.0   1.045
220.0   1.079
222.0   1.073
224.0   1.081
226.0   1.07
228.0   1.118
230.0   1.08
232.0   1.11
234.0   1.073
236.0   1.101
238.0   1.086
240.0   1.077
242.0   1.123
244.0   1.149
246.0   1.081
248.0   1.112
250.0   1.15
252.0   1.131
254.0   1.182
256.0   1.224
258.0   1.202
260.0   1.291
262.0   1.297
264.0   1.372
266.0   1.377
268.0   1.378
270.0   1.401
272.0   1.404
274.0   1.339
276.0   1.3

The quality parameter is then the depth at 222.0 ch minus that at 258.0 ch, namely 0.1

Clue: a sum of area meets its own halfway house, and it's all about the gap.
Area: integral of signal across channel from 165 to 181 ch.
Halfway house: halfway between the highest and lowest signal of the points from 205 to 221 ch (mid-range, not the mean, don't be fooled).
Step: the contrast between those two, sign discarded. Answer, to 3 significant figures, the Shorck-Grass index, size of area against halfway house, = 12.6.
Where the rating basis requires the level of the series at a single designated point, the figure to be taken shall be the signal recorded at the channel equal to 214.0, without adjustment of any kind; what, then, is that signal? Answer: 1.042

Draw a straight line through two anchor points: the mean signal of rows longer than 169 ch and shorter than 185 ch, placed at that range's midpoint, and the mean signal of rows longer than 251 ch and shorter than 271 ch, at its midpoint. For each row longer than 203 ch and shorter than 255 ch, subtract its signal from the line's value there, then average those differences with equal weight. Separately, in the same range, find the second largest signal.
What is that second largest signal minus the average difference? 1.13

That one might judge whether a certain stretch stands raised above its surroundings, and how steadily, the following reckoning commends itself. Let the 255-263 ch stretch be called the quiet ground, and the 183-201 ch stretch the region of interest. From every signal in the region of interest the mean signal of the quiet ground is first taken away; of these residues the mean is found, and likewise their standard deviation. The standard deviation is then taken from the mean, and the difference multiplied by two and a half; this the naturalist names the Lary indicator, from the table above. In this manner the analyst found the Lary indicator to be -2.1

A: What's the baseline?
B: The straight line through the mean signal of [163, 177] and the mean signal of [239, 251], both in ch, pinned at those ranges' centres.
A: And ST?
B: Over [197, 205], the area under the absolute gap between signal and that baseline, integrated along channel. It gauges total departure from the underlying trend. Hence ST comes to 2.4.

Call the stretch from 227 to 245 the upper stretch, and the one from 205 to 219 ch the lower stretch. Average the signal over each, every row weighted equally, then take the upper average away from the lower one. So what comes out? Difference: -0.1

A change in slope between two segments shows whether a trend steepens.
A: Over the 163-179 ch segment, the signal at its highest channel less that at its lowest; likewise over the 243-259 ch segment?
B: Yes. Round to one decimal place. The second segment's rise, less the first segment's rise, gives 0.3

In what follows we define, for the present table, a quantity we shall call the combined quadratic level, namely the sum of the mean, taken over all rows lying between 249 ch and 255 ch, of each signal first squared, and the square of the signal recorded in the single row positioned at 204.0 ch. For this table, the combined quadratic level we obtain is 2.0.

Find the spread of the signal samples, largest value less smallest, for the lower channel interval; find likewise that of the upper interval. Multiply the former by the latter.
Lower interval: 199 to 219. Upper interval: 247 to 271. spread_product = 0.13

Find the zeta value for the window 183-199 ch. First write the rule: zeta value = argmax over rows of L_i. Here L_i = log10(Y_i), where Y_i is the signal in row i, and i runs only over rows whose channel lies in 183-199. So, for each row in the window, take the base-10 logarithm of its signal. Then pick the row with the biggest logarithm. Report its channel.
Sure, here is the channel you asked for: 184.0 ch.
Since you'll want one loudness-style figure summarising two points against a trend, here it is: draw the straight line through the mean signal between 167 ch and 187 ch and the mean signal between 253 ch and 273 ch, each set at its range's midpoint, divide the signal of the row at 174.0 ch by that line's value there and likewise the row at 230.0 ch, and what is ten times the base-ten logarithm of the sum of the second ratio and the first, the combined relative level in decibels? 3.2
